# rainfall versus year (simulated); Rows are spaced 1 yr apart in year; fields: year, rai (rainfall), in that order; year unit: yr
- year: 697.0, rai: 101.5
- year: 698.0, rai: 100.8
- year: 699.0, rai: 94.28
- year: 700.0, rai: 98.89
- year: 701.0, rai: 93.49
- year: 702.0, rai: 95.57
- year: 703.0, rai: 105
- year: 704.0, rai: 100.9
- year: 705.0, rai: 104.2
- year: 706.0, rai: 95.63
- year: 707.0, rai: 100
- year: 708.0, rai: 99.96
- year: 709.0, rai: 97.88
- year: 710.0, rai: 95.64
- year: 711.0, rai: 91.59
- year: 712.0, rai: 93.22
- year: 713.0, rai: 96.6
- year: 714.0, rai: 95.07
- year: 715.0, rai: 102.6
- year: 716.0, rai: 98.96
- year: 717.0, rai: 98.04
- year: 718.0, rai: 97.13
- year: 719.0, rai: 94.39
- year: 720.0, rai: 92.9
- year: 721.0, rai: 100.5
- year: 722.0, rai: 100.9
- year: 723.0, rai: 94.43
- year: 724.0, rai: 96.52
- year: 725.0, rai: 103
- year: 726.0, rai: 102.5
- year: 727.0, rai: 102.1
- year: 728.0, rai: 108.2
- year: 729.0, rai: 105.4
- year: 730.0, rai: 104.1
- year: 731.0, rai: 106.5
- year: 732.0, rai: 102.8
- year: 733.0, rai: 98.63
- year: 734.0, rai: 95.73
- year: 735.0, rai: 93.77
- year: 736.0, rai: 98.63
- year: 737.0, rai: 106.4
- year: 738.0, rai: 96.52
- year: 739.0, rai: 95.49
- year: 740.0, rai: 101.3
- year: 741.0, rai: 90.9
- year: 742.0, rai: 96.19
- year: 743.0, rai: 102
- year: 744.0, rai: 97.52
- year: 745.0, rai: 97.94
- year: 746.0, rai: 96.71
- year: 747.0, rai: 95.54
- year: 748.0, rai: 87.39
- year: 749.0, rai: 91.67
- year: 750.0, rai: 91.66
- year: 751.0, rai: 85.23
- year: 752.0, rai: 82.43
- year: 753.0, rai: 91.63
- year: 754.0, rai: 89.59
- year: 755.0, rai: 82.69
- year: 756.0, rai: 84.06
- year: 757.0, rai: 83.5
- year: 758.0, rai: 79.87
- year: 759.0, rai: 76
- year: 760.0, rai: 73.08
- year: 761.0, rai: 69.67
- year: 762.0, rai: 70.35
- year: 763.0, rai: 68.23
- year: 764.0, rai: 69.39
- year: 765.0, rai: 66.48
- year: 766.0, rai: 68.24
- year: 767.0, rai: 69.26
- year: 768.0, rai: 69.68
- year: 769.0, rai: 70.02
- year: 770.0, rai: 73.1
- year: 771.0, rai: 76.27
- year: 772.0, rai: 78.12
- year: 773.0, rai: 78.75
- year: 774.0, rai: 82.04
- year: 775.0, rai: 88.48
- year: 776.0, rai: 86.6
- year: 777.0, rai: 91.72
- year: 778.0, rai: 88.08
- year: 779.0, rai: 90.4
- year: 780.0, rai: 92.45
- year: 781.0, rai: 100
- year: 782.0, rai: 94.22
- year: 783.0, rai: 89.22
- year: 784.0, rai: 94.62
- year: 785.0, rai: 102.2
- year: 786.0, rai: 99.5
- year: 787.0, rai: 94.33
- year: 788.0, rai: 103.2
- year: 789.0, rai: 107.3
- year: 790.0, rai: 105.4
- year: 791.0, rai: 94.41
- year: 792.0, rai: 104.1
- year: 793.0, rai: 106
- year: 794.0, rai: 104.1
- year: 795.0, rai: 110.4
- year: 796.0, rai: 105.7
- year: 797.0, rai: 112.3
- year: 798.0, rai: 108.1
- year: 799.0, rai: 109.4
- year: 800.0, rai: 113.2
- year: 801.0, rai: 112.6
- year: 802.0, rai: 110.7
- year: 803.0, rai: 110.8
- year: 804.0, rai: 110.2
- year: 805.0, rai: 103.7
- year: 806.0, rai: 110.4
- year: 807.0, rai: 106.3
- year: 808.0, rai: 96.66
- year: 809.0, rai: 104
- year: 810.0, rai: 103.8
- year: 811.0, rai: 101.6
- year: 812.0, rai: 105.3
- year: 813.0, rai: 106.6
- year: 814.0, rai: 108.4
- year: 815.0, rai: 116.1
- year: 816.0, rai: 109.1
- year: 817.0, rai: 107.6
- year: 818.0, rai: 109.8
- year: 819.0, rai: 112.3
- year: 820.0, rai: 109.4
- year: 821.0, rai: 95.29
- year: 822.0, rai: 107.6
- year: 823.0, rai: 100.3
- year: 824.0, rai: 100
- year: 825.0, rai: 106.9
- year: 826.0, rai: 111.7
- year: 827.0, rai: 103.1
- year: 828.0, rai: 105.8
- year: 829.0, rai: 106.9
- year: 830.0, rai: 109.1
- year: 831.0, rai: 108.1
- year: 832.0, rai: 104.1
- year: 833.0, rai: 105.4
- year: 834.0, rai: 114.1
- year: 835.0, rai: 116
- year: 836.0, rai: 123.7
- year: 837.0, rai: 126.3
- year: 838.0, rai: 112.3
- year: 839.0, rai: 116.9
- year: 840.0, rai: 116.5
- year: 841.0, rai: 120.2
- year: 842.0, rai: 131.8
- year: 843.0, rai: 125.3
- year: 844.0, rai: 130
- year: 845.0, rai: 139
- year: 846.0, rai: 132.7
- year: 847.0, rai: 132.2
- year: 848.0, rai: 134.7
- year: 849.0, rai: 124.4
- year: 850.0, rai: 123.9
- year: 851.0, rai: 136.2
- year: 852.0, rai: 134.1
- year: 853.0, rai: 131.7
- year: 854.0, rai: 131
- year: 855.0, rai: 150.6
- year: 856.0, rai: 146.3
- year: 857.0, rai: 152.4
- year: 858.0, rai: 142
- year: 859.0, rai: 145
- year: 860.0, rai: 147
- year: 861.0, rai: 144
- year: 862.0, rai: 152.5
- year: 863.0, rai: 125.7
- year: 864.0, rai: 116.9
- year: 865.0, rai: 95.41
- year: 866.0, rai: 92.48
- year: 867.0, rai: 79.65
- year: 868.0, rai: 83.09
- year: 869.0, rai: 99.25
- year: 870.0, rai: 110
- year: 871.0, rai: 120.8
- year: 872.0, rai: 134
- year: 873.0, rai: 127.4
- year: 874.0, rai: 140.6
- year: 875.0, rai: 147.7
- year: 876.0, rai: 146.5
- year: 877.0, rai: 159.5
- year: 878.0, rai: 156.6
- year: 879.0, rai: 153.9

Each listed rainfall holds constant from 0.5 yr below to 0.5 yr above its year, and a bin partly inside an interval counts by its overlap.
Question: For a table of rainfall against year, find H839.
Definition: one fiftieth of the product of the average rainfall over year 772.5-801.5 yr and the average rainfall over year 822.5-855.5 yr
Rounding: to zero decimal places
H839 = 238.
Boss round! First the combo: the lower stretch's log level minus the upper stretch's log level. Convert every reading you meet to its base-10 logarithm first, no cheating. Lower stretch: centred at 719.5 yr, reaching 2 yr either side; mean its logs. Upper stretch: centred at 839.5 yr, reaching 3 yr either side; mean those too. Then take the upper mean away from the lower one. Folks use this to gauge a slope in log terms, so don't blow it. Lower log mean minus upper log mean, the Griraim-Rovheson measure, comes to -0.10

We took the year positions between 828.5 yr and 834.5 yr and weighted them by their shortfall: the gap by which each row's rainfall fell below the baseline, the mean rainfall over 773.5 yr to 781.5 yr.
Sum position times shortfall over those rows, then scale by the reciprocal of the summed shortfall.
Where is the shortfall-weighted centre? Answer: 831.6 yr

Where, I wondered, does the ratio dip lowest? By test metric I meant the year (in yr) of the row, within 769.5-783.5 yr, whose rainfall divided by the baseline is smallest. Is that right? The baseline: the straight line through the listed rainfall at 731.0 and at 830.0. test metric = 770.0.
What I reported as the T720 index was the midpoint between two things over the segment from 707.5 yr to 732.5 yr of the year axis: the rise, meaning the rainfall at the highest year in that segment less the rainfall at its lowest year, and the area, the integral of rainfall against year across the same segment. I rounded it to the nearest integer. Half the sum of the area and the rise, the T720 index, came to 1242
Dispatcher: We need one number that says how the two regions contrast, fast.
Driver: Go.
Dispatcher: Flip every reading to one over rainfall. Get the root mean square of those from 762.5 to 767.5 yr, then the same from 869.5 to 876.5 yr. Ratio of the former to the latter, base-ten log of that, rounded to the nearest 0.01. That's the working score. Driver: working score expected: 0.28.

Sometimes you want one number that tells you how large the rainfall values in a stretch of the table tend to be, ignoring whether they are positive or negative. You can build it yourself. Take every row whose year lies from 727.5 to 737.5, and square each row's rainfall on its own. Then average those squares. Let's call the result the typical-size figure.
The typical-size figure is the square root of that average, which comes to 102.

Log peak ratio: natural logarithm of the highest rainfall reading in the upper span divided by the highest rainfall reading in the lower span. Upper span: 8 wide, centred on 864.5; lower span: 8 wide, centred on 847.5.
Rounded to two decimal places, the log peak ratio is 0.09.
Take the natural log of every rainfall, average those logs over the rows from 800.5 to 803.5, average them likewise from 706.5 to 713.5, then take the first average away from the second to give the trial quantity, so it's -0.1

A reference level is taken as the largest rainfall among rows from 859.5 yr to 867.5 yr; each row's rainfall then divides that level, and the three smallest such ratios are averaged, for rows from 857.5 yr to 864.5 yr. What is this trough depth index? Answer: 1.03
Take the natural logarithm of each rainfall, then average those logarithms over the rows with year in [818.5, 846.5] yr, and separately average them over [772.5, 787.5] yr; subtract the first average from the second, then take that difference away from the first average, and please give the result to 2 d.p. 4.95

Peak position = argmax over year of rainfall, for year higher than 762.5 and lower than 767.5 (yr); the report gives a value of 764.0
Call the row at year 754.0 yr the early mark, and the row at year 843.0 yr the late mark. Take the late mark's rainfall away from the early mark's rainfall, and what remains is -36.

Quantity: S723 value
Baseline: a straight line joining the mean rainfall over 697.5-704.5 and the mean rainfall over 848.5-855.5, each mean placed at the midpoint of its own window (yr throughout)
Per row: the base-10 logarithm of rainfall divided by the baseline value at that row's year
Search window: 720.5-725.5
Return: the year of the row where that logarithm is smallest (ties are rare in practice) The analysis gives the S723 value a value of 723.0 yr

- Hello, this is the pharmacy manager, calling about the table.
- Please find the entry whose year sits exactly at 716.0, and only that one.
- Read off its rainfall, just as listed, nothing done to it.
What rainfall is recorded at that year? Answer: 98.96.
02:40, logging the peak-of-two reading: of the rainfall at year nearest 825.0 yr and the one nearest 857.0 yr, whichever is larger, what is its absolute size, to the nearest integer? 152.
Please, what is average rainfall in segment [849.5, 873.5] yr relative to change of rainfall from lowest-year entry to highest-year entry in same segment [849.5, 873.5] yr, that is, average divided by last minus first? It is 36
